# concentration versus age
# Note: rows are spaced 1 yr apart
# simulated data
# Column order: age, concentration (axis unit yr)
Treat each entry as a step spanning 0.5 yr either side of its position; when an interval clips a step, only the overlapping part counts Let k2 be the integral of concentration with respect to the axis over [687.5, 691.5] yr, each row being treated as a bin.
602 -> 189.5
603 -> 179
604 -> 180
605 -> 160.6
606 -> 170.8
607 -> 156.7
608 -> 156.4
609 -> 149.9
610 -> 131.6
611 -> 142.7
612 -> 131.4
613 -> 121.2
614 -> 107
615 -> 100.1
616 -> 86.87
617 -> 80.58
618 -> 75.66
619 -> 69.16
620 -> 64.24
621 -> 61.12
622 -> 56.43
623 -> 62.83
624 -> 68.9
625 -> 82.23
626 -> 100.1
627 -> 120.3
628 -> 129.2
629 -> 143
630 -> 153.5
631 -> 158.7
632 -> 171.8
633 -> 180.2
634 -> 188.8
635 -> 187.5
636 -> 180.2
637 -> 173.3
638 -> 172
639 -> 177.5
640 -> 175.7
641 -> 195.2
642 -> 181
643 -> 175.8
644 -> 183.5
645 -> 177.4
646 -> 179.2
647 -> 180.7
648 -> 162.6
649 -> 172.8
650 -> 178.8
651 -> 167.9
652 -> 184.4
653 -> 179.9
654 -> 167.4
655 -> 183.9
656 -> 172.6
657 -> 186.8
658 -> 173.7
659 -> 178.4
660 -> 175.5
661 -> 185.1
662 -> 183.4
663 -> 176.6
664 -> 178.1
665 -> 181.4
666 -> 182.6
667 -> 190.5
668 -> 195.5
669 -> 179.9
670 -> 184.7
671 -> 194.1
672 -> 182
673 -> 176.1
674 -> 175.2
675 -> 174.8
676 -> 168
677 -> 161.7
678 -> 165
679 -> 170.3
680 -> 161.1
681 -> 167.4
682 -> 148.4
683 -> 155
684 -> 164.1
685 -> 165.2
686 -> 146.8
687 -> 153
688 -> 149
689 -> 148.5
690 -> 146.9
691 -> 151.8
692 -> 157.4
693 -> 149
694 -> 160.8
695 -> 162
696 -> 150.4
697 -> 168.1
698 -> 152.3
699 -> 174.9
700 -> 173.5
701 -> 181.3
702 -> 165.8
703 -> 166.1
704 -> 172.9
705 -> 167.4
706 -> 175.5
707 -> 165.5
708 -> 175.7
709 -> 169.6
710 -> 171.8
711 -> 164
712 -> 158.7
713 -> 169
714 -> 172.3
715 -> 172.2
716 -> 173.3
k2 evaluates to 596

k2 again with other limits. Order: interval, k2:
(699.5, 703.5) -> 687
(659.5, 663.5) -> 721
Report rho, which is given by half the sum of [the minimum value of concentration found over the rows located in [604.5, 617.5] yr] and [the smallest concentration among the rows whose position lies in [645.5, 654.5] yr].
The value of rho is 122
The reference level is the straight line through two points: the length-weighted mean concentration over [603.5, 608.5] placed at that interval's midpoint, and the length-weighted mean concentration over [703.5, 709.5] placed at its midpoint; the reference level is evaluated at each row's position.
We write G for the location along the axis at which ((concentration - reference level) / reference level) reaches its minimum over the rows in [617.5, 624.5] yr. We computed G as 622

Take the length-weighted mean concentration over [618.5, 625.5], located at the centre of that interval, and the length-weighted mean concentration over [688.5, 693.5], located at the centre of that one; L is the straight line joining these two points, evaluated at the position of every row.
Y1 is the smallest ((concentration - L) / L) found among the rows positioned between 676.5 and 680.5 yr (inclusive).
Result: 0.2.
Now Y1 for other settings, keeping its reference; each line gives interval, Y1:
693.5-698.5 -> 0.0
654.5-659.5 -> 0.6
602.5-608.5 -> 2.2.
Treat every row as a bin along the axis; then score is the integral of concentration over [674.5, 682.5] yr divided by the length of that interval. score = 165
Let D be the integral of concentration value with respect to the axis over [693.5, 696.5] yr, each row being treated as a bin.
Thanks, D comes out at 473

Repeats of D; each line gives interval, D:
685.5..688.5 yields 449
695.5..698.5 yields 471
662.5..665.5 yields 536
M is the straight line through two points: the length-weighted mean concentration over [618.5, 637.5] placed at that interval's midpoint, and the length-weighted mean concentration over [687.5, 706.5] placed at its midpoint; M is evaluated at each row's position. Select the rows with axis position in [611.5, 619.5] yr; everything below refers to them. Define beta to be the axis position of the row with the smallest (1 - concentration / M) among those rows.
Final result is 612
